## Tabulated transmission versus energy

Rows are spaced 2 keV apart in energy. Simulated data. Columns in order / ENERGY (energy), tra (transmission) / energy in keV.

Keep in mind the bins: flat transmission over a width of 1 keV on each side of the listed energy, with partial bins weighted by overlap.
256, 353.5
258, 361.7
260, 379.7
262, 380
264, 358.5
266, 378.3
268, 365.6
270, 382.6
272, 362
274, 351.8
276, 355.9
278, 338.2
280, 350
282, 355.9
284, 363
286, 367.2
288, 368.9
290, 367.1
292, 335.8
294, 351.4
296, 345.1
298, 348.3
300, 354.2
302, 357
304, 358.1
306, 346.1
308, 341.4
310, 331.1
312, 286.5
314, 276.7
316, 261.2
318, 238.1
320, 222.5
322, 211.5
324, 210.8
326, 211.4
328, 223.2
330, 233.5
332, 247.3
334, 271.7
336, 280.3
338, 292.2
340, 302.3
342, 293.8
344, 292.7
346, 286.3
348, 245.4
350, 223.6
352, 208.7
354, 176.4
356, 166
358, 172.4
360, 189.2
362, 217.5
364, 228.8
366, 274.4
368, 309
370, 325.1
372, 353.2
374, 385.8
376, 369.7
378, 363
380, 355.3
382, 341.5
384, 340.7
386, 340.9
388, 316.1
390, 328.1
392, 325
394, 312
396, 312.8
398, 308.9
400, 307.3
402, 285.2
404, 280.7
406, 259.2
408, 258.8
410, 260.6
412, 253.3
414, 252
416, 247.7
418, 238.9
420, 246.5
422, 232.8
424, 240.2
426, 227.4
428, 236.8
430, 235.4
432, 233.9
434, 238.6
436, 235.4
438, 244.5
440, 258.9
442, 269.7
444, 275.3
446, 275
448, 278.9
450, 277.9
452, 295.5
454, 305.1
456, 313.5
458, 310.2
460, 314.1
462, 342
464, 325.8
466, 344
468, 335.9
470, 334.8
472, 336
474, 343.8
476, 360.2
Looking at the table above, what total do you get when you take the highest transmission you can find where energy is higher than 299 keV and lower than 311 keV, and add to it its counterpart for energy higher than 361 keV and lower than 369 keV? 667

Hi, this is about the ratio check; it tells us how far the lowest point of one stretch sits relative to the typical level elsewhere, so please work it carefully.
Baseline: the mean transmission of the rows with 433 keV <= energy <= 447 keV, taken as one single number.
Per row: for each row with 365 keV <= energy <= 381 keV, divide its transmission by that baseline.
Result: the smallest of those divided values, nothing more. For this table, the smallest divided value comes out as 1.07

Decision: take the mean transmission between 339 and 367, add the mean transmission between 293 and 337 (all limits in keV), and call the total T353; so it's 521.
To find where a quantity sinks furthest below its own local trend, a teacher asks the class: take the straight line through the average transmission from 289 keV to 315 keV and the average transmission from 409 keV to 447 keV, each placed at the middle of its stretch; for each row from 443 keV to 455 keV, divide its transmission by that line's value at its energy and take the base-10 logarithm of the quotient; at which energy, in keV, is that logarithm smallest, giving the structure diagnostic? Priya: 444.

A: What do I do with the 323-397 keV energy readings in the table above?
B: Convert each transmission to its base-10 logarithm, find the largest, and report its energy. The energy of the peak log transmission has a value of 374 keV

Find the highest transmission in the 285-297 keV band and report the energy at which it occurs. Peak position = 288 keV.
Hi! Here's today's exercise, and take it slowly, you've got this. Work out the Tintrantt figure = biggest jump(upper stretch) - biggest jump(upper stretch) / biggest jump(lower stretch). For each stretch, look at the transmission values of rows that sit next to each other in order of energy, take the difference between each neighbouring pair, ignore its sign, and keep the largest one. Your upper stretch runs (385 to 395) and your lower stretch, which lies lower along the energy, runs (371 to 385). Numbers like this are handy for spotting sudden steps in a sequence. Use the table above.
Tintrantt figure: 24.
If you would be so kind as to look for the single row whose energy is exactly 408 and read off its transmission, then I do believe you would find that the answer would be 258.8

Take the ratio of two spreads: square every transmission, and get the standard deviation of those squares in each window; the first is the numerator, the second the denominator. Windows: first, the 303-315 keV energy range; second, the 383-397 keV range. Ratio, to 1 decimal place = 2.6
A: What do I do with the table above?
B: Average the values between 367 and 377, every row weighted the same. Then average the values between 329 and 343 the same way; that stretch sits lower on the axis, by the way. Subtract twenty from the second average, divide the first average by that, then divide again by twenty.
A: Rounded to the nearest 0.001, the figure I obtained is 0.068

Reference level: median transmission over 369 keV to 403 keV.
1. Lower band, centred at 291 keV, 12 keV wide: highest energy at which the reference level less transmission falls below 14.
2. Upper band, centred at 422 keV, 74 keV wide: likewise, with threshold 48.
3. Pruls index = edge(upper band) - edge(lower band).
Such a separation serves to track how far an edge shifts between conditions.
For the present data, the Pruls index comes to 162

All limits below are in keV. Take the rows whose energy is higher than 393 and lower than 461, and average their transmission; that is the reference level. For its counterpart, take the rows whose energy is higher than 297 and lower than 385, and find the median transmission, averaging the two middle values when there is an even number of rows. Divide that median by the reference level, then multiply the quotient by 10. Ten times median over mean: 11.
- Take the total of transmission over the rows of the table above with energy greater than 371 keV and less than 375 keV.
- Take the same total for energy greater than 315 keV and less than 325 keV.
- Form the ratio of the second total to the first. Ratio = 1.5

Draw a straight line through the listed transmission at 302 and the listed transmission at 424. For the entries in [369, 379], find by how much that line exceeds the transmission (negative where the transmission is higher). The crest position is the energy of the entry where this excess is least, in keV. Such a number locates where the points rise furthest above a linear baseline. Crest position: 374 keV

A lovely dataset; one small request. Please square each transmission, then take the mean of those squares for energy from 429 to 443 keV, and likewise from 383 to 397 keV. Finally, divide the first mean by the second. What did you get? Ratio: 0.57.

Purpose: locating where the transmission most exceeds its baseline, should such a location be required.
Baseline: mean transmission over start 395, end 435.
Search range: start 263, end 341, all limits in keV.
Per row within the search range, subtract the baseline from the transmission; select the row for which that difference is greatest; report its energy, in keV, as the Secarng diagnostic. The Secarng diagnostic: 270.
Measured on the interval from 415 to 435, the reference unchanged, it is 416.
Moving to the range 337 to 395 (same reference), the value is 374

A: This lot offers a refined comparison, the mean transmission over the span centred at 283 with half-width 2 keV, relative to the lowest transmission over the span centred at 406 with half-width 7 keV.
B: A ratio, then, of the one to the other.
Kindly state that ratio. 1.4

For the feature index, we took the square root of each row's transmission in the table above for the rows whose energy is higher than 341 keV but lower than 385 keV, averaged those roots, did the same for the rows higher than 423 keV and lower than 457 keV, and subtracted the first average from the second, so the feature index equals -0.4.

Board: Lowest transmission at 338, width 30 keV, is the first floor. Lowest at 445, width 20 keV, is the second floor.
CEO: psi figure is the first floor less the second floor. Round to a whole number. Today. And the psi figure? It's -27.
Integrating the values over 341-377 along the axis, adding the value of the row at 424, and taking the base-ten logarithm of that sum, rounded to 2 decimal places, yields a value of 3.99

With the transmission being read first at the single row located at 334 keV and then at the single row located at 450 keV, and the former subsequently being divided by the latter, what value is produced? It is 0.98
